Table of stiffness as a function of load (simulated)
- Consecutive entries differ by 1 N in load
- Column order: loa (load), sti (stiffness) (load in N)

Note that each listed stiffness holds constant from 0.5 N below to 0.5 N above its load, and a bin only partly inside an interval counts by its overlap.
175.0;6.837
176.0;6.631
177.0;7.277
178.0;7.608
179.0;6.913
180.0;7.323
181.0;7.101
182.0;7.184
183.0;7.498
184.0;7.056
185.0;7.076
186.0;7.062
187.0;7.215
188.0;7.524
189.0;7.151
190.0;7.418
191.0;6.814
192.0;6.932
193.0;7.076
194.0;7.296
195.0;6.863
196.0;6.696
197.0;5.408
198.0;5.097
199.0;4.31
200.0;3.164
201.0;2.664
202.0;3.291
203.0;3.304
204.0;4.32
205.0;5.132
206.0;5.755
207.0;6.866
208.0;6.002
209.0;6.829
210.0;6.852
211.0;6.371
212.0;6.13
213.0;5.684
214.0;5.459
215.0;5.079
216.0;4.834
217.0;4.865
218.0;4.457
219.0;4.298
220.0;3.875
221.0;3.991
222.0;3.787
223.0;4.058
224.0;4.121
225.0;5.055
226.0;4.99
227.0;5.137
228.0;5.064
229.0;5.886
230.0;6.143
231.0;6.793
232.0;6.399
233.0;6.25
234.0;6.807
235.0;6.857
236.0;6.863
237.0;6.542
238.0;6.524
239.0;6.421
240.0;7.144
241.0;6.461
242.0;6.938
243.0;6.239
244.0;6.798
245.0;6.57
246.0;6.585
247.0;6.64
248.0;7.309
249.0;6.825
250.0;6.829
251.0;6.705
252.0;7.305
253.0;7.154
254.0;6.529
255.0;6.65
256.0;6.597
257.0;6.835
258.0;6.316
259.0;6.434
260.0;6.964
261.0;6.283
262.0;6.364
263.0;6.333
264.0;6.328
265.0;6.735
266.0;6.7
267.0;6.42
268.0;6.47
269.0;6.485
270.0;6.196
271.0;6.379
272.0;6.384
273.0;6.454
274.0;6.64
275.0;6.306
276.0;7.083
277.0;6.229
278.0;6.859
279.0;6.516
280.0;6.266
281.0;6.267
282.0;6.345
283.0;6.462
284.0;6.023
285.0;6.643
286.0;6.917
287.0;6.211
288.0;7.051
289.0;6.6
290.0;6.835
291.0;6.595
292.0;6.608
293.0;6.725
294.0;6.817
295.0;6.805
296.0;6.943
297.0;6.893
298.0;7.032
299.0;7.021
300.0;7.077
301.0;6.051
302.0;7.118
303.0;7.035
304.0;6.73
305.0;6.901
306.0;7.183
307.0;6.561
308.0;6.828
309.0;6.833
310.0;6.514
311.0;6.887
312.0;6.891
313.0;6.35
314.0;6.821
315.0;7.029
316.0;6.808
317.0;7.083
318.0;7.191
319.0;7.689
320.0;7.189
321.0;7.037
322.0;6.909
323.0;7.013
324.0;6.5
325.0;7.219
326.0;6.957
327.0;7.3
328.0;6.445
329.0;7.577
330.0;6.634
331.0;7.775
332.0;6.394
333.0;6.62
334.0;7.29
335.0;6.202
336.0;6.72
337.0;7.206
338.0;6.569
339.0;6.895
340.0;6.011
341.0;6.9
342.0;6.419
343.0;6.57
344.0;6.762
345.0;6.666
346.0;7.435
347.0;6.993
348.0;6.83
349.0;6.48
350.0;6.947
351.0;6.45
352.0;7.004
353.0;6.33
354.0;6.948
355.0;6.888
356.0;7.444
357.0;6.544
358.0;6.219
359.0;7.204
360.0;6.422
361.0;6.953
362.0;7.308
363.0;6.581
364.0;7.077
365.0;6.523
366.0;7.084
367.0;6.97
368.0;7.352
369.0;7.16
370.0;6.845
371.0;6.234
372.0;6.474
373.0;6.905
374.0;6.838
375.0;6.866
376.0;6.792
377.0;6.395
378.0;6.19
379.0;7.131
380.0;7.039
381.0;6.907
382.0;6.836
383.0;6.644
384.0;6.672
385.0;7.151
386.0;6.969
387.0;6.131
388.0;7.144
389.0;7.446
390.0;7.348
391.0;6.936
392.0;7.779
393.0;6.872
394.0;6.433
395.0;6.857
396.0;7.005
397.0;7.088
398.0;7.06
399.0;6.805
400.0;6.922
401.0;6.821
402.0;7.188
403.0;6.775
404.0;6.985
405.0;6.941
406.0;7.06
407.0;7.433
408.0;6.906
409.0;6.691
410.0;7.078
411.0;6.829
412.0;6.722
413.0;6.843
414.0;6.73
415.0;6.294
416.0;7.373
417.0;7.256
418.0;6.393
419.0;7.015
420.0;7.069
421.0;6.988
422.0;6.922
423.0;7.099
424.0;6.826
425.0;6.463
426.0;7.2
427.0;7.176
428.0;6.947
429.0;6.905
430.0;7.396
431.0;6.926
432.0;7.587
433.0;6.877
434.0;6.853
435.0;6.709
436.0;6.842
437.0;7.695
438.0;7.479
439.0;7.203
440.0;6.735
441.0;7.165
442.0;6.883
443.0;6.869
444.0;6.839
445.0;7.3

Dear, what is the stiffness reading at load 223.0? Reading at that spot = 4.058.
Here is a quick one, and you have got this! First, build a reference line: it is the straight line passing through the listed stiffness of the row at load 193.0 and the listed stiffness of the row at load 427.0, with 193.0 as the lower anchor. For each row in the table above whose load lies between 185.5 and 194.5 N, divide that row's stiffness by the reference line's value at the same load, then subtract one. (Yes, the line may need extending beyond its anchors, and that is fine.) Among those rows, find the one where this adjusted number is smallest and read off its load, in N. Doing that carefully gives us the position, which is 191.0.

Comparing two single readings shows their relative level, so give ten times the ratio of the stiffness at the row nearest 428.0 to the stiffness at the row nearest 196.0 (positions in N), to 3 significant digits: 10.4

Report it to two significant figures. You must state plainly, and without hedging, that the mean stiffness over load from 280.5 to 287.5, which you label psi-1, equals 6.4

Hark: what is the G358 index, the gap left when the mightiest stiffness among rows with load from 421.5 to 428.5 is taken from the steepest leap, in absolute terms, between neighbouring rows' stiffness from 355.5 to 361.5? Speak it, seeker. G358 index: -6.2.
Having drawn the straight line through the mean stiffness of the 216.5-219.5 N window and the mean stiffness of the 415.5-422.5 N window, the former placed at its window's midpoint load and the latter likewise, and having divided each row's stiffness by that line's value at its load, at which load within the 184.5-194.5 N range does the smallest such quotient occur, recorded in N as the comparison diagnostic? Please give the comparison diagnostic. 191.0 N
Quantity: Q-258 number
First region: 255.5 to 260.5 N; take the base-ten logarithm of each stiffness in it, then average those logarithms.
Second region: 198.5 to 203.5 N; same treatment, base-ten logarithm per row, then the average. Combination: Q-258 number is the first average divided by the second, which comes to 1.58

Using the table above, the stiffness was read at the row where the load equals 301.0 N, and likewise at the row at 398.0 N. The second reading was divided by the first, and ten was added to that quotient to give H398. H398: 11.2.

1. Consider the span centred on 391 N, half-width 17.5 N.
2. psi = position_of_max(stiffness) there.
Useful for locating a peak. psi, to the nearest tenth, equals 392.0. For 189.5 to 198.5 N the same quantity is 190.0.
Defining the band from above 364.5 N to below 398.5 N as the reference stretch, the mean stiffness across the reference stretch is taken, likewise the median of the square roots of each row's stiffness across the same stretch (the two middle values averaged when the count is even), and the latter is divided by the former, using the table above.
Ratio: 0.382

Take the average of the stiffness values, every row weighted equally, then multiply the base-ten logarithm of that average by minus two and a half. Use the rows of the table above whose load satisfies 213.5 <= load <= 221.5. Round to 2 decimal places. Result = -1.66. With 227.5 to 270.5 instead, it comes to -2.04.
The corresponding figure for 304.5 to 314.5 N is -2.08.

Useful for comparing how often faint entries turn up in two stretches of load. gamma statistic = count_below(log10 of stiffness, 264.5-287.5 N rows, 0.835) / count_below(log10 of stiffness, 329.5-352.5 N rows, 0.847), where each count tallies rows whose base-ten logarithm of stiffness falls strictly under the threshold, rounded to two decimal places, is 1.05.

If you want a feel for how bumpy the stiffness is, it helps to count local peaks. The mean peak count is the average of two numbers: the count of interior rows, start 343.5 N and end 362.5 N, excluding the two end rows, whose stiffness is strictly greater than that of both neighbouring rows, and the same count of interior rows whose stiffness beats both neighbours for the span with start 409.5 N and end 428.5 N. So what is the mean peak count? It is 5.5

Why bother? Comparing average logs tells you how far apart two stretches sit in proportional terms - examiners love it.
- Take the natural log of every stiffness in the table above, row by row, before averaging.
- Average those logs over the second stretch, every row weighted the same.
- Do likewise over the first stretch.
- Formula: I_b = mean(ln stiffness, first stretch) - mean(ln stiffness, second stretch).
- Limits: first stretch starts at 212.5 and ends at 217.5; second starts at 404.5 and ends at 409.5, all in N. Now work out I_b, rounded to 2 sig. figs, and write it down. -0.30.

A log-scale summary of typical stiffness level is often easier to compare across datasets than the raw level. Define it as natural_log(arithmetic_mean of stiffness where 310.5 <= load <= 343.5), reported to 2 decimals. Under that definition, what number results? 1.93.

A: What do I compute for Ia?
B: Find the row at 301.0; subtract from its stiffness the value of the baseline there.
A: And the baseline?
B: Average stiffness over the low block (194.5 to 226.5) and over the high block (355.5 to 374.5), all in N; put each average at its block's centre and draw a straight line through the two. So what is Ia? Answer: 0.0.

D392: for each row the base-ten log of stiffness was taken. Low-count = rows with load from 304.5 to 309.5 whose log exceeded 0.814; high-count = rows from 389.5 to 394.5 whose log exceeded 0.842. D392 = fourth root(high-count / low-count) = 0.80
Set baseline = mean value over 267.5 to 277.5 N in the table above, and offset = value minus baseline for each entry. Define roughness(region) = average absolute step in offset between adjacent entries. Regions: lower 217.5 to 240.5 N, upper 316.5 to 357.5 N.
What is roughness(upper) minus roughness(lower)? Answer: 0.24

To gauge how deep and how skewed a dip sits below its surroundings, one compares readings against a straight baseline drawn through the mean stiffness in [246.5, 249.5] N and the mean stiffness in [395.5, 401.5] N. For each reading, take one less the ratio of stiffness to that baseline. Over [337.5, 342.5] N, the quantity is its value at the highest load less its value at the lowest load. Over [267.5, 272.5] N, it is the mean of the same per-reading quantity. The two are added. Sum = 0.100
